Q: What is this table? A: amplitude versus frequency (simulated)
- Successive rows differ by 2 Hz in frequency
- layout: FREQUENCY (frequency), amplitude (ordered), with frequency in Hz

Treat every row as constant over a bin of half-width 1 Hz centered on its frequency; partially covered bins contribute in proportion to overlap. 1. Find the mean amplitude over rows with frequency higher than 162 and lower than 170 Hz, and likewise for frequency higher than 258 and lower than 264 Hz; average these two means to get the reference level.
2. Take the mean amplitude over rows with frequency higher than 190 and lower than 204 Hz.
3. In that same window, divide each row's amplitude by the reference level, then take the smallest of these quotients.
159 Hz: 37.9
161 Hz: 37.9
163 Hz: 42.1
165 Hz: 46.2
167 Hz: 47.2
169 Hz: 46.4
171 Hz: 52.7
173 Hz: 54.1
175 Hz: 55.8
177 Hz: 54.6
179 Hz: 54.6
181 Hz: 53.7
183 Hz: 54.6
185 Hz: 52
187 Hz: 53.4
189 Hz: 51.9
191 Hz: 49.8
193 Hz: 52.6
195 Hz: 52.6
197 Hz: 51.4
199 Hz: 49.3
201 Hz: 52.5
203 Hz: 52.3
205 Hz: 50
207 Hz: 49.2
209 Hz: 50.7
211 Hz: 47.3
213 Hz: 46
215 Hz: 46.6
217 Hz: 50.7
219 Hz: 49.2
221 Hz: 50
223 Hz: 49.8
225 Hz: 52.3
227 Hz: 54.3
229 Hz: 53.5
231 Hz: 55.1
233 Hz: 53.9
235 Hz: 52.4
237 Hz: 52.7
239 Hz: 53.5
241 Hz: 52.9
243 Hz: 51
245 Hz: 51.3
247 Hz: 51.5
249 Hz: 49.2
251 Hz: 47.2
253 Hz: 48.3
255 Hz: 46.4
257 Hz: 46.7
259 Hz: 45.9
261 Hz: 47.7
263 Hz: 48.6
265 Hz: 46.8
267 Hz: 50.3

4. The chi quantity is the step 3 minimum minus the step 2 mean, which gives -50.4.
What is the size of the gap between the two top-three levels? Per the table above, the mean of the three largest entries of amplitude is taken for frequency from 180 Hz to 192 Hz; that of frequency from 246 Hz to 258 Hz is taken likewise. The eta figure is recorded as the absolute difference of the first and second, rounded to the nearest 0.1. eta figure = 4.2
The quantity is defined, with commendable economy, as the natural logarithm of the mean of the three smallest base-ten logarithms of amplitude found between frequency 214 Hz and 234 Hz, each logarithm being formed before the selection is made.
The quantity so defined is 0.522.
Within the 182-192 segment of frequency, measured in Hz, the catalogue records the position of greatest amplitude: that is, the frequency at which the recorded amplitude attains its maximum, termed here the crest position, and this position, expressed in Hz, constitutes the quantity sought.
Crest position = 183 Hz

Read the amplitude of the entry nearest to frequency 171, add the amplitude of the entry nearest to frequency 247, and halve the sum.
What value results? 52.1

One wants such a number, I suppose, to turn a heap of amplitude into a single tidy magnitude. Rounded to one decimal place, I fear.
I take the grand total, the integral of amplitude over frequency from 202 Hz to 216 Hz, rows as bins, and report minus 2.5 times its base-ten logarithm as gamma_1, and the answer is -7.1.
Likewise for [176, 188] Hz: -7.0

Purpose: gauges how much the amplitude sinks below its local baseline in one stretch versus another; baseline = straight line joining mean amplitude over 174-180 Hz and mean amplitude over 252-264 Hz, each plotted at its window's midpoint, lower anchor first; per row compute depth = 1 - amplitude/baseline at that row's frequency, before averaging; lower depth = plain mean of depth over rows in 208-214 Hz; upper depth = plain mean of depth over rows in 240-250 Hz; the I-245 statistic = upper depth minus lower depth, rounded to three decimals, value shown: -0.128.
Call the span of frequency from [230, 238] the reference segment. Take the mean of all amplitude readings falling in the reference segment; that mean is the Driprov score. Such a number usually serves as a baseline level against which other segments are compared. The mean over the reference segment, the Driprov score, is 53.5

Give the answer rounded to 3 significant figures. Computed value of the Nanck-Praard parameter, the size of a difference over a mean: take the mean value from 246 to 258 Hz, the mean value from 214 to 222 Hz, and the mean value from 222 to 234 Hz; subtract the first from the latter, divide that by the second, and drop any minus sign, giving 0.100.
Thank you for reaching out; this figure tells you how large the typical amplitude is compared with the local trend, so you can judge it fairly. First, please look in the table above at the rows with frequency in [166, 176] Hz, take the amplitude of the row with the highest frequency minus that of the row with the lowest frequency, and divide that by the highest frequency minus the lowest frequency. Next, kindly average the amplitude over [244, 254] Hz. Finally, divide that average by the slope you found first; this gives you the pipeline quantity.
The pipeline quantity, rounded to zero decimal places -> 46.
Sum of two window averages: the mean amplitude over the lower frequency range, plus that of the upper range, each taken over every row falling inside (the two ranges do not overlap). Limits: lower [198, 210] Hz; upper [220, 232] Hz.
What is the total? 103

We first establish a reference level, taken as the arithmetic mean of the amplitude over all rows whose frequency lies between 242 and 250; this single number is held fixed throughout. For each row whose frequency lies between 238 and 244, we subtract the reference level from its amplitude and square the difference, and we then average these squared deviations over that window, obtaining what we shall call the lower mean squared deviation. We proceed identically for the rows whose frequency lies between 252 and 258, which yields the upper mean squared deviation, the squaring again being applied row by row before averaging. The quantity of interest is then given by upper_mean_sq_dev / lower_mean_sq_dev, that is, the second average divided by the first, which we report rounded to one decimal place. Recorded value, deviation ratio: 3.4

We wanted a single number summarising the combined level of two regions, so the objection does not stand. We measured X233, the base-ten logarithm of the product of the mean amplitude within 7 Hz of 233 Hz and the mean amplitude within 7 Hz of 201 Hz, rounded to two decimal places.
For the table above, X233 3.44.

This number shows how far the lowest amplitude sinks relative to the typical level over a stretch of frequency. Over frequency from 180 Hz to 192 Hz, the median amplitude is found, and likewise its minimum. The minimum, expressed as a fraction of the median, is 0.94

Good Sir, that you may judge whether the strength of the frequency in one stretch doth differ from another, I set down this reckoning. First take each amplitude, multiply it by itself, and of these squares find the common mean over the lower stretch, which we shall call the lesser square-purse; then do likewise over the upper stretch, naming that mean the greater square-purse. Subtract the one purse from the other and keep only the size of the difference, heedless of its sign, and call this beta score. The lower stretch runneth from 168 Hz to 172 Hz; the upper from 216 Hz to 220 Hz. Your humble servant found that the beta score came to 30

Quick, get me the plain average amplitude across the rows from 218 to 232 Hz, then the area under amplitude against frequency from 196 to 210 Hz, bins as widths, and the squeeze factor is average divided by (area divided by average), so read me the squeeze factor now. 3.81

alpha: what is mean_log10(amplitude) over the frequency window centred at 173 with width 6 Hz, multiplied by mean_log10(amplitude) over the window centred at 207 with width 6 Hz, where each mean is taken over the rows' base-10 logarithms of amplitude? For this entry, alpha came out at 2.95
